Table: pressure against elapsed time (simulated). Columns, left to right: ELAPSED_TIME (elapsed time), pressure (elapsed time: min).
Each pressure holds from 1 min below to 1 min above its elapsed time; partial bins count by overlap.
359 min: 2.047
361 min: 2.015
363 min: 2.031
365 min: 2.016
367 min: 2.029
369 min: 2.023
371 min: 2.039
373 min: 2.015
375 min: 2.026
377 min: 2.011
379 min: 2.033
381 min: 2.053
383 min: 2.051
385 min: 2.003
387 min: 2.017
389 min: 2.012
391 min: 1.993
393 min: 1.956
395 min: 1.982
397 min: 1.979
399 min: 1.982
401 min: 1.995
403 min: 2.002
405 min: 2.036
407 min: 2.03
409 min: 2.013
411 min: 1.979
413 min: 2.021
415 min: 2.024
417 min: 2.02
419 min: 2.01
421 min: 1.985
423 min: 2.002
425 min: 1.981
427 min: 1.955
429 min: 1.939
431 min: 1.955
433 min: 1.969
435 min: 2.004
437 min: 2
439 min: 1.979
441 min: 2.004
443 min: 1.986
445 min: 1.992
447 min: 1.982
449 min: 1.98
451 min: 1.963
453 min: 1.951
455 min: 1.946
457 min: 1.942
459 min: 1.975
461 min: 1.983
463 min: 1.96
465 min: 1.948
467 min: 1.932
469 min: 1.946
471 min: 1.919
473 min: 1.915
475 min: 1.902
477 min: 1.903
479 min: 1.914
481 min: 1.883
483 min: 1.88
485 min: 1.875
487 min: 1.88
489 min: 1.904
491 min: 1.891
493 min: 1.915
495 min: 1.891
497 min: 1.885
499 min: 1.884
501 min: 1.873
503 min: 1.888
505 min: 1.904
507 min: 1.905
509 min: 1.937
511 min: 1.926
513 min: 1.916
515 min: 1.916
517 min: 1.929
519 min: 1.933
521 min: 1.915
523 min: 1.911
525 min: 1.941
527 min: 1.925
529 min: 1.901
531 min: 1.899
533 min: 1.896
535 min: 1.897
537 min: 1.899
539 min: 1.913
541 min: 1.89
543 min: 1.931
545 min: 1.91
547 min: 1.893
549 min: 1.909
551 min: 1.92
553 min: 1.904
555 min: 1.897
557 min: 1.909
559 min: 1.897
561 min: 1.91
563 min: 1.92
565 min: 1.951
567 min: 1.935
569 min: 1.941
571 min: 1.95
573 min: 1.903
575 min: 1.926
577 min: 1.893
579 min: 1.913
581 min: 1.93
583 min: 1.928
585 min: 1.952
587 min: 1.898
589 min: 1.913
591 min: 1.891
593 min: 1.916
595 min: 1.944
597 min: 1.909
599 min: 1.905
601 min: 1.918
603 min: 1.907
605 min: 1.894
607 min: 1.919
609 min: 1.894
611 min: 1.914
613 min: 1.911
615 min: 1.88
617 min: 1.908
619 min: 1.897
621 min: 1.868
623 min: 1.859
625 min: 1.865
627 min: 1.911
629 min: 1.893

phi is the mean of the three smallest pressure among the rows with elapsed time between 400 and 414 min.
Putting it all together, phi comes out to 1.99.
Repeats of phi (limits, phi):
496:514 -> 1.88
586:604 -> 1.90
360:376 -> 2.02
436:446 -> 1.99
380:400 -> 1.97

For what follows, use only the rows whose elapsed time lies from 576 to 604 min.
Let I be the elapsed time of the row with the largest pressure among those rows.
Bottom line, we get 585 min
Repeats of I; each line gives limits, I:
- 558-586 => 585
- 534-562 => 543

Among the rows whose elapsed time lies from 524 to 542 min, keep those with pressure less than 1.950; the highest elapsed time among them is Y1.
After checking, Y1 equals 541 min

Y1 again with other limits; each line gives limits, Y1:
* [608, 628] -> 627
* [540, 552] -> 551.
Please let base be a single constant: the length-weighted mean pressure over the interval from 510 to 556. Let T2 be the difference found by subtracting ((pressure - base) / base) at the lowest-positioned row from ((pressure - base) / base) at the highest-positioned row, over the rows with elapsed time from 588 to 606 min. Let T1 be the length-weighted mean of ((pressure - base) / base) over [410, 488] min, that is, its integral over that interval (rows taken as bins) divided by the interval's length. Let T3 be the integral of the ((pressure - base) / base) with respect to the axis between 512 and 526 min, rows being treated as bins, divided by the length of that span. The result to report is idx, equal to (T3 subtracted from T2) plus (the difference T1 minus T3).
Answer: 0.00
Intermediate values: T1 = 0.024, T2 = -0.01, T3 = 0.006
